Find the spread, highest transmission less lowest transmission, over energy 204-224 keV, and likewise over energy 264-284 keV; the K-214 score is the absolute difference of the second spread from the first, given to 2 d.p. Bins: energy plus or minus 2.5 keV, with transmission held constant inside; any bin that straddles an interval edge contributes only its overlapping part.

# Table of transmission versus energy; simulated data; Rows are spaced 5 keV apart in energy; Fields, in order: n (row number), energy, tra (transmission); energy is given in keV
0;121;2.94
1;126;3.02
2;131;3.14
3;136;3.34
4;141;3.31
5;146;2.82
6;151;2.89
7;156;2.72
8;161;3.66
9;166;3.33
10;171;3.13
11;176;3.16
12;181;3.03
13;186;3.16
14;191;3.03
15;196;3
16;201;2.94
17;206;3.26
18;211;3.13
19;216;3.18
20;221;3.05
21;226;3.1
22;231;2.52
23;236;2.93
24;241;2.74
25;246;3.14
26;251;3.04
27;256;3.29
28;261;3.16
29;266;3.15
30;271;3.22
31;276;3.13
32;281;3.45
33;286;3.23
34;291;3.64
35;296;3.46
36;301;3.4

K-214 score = 0.11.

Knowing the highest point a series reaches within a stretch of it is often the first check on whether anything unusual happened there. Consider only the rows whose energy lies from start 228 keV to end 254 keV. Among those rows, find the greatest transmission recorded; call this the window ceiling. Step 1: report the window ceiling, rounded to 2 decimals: 3.14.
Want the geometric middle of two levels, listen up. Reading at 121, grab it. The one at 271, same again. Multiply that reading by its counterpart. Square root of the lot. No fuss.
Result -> 3.08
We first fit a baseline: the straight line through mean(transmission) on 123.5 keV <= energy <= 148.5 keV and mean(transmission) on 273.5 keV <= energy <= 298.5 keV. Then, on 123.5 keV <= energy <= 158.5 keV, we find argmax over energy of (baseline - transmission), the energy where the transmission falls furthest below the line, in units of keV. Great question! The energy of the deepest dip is 156 keV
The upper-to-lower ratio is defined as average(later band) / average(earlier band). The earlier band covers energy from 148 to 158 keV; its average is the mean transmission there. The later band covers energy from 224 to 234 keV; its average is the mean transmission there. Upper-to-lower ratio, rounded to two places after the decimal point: 1.00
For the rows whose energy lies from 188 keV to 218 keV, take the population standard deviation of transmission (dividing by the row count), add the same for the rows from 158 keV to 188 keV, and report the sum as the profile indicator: 0.316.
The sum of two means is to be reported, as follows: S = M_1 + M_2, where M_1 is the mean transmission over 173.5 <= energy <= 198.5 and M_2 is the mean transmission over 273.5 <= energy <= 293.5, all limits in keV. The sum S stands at 6.4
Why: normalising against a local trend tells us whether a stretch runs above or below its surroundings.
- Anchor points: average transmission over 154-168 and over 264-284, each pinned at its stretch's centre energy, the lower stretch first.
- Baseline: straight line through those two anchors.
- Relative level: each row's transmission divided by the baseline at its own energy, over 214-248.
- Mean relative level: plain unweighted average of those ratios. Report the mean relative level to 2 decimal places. 0.91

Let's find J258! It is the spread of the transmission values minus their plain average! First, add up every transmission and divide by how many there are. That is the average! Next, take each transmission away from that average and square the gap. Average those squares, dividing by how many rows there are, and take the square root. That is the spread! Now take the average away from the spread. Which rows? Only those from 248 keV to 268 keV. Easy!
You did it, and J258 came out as -3.07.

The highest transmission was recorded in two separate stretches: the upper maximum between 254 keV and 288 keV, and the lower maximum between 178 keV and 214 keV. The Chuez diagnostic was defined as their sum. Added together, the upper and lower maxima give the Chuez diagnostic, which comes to 6.71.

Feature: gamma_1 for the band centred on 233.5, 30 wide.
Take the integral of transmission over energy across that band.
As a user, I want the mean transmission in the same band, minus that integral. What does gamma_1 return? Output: -84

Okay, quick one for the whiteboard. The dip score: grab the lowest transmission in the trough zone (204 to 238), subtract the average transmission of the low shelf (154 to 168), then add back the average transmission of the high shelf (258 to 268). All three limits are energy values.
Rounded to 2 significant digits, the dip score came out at 2.4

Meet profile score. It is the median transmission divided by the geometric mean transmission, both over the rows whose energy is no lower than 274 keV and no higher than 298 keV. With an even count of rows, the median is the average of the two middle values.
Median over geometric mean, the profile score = 1.02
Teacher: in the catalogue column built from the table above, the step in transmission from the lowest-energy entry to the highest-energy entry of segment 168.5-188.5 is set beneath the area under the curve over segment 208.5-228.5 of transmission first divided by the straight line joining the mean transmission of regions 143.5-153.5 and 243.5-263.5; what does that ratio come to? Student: 679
